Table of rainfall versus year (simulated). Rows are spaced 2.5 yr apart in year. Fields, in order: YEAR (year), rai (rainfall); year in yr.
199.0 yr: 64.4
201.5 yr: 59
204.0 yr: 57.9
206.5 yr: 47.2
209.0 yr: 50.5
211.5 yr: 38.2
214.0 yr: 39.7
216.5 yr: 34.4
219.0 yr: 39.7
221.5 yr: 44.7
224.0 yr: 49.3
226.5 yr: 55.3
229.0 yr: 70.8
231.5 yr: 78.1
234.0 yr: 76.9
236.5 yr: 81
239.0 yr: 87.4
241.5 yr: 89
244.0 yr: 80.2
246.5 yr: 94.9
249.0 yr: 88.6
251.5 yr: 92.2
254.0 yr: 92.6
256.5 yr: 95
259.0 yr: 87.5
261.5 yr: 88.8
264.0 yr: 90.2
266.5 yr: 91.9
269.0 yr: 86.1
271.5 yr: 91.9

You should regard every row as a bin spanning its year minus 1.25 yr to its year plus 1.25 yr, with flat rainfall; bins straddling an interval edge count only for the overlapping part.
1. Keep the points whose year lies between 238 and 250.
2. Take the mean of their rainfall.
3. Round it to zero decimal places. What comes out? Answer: 88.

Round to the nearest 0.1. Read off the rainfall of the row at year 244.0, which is 80.2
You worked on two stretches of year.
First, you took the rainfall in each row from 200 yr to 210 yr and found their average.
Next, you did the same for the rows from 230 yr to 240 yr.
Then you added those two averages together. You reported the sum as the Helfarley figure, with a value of 134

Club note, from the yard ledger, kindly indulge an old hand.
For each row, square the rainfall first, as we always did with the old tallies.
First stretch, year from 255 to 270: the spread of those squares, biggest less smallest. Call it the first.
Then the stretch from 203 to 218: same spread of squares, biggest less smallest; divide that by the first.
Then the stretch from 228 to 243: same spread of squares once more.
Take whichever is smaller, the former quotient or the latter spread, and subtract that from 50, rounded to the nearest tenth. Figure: 48.7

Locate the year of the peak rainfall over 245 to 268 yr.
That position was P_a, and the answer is 256.5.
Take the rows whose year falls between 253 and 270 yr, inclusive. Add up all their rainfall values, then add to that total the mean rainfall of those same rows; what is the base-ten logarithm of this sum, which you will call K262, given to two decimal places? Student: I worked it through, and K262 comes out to 2.86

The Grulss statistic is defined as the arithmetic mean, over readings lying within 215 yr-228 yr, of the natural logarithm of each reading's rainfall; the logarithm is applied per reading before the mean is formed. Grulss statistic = 3.79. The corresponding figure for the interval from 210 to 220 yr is 3.64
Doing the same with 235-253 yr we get 4.47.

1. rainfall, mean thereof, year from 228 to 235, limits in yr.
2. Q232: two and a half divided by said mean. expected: 0.033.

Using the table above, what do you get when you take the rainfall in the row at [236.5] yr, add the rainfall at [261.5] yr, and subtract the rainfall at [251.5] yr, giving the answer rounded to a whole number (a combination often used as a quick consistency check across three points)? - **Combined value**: 78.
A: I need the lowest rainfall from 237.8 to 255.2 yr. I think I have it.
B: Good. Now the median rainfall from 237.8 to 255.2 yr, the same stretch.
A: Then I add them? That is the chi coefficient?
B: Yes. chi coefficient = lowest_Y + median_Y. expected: 169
